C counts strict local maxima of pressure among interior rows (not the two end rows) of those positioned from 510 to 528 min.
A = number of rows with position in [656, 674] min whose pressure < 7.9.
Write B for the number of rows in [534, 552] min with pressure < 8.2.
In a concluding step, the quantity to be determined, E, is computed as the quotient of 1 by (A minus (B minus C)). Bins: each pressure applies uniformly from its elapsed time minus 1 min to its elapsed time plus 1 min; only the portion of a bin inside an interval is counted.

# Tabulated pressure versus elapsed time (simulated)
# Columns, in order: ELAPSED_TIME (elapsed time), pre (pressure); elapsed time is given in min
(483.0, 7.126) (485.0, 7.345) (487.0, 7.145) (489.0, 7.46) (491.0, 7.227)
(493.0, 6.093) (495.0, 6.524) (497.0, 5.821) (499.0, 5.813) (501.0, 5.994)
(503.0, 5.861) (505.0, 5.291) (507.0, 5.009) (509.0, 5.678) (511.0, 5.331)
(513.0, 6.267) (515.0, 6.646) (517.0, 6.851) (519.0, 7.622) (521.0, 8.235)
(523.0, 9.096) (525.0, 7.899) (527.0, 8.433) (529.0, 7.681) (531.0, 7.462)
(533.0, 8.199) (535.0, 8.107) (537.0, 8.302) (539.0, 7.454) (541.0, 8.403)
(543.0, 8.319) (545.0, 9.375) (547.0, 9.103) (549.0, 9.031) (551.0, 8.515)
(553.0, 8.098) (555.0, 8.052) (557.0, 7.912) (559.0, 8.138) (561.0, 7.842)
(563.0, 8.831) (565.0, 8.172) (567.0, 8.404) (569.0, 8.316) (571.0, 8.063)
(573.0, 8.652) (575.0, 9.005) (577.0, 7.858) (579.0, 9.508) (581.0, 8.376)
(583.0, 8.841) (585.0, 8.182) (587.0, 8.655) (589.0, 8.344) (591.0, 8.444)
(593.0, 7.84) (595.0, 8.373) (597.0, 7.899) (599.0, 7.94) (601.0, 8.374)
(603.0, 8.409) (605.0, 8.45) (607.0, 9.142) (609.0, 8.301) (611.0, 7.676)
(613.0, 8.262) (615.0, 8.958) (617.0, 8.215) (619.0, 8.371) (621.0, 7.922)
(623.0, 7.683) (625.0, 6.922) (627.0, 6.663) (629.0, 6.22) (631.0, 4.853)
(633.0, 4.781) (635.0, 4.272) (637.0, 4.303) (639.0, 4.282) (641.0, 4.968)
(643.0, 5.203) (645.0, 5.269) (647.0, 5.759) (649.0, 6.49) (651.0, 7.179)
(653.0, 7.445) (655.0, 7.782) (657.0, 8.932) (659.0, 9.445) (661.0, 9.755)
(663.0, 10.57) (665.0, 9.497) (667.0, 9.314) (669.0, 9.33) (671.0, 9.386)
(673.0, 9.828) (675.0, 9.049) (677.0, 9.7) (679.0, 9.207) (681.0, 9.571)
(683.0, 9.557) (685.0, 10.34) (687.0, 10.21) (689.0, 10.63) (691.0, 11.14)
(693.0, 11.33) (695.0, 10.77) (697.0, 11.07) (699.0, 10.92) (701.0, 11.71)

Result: -1.0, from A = 0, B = 2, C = 1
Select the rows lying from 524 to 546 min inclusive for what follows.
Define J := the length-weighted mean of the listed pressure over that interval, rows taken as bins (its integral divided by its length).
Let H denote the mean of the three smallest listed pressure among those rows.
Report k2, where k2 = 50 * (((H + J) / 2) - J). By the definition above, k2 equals -15.4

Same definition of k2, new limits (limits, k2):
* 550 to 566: -6.5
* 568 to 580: -12.2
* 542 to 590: -15.3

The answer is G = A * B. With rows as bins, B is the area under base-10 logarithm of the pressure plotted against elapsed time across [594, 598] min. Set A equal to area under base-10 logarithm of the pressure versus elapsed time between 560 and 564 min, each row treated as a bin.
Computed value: 13.4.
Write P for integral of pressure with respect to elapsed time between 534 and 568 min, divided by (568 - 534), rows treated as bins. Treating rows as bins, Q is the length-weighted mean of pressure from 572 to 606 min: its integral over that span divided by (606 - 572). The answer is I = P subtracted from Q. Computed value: 0.1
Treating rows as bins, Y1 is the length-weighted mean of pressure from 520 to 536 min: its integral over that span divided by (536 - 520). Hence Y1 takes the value 8.14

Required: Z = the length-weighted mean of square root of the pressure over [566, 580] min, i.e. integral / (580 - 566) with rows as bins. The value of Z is 2.92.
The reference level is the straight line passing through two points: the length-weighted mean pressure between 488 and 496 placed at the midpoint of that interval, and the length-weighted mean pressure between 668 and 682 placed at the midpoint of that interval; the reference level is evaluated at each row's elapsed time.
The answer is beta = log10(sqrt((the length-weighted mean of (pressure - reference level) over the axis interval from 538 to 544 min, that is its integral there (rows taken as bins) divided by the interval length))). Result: -0.14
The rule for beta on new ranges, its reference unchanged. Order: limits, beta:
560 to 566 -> -0.18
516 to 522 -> -0.22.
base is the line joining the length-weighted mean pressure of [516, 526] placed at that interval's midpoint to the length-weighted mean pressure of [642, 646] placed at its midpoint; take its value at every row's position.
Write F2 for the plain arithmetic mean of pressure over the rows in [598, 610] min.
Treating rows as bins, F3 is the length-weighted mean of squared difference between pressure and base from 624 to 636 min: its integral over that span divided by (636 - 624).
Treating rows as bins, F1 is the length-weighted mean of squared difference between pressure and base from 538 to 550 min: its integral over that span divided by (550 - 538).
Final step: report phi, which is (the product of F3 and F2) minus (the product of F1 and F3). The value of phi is 6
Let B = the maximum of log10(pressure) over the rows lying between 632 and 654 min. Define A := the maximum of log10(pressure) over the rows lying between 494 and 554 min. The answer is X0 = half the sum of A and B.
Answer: 0.92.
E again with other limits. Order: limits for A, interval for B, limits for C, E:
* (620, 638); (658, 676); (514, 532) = 0.1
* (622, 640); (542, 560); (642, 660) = 0.2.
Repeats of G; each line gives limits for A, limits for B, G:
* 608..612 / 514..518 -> 12.0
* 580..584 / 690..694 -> 15.7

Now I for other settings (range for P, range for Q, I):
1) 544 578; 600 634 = -0.8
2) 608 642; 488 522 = -0.3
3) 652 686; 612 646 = -3.0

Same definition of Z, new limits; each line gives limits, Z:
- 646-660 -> 2.74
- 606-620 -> 2.90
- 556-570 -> 2.87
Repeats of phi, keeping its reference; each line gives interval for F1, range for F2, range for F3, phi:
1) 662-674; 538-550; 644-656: -54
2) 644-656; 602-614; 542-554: 11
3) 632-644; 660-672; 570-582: 33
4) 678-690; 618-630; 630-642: -19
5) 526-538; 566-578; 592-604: 30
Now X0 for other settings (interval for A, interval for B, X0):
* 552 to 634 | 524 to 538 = 0.95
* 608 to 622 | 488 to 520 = 0.92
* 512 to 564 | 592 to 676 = 1.00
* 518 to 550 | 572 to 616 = 0.98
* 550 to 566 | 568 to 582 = 0.96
